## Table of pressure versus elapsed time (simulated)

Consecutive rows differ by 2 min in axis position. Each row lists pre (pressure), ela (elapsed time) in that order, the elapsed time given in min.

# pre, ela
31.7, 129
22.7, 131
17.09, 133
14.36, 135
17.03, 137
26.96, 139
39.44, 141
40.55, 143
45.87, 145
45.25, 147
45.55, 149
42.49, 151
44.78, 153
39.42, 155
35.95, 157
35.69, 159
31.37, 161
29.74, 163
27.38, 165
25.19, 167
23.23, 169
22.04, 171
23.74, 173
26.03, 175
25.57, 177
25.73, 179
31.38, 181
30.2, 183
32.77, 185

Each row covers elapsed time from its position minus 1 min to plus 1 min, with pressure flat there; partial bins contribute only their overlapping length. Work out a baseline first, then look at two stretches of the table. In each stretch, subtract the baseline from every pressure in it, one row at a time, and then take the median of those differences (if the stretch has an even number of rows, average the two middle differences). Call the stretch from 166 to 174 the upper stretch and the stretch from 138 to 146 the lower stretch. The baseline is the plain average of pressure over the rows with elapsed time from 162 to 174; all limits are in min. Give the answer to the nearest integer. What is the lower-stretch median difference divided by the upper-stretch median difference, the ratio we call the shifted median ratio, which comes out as -9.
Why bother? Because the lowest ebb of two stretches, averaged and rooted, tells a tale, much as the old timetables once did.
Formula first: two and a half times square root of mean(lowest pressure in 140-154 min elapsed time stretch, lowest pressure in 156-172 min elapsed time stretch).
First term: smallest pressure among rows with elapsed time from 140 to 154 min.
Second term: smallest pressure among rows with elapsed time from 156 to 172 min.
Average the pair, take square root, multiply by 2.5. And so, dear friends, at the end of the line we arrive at 13.9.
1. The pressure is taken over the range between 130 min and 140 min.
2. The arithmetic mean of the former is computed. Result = 20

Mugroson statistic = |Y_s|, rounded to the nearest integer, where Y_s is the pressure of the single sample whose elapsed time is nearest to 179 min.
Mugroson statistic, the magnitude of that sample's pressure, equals 26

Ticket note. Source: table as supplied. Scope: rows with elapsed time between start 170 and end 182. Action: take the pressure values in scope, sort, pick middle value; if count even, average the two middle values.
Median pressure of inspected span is 26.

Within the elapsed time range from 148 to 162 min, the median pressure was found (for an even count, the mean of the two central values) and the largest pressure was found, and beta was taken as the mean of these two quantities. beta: 42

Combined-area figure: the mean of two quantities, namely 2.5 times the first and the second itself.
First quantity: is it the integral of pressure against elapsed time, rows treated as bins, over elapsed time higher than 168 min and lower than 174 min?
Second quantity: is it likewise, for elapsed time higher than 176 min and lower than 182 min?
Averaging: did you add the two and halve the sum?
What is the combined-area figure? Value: 255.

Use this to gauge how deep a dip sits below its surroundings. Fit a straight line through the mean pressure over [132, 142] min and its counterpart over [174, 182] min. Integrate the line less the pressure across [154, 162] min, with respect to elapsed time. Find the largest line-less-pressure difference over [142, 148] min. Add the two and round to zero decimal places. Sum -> -101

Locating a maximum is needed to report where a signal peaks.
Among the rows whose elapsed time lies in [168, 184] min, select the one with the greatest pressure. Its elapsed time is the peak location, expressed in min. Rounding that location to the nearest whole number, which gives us 181 min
